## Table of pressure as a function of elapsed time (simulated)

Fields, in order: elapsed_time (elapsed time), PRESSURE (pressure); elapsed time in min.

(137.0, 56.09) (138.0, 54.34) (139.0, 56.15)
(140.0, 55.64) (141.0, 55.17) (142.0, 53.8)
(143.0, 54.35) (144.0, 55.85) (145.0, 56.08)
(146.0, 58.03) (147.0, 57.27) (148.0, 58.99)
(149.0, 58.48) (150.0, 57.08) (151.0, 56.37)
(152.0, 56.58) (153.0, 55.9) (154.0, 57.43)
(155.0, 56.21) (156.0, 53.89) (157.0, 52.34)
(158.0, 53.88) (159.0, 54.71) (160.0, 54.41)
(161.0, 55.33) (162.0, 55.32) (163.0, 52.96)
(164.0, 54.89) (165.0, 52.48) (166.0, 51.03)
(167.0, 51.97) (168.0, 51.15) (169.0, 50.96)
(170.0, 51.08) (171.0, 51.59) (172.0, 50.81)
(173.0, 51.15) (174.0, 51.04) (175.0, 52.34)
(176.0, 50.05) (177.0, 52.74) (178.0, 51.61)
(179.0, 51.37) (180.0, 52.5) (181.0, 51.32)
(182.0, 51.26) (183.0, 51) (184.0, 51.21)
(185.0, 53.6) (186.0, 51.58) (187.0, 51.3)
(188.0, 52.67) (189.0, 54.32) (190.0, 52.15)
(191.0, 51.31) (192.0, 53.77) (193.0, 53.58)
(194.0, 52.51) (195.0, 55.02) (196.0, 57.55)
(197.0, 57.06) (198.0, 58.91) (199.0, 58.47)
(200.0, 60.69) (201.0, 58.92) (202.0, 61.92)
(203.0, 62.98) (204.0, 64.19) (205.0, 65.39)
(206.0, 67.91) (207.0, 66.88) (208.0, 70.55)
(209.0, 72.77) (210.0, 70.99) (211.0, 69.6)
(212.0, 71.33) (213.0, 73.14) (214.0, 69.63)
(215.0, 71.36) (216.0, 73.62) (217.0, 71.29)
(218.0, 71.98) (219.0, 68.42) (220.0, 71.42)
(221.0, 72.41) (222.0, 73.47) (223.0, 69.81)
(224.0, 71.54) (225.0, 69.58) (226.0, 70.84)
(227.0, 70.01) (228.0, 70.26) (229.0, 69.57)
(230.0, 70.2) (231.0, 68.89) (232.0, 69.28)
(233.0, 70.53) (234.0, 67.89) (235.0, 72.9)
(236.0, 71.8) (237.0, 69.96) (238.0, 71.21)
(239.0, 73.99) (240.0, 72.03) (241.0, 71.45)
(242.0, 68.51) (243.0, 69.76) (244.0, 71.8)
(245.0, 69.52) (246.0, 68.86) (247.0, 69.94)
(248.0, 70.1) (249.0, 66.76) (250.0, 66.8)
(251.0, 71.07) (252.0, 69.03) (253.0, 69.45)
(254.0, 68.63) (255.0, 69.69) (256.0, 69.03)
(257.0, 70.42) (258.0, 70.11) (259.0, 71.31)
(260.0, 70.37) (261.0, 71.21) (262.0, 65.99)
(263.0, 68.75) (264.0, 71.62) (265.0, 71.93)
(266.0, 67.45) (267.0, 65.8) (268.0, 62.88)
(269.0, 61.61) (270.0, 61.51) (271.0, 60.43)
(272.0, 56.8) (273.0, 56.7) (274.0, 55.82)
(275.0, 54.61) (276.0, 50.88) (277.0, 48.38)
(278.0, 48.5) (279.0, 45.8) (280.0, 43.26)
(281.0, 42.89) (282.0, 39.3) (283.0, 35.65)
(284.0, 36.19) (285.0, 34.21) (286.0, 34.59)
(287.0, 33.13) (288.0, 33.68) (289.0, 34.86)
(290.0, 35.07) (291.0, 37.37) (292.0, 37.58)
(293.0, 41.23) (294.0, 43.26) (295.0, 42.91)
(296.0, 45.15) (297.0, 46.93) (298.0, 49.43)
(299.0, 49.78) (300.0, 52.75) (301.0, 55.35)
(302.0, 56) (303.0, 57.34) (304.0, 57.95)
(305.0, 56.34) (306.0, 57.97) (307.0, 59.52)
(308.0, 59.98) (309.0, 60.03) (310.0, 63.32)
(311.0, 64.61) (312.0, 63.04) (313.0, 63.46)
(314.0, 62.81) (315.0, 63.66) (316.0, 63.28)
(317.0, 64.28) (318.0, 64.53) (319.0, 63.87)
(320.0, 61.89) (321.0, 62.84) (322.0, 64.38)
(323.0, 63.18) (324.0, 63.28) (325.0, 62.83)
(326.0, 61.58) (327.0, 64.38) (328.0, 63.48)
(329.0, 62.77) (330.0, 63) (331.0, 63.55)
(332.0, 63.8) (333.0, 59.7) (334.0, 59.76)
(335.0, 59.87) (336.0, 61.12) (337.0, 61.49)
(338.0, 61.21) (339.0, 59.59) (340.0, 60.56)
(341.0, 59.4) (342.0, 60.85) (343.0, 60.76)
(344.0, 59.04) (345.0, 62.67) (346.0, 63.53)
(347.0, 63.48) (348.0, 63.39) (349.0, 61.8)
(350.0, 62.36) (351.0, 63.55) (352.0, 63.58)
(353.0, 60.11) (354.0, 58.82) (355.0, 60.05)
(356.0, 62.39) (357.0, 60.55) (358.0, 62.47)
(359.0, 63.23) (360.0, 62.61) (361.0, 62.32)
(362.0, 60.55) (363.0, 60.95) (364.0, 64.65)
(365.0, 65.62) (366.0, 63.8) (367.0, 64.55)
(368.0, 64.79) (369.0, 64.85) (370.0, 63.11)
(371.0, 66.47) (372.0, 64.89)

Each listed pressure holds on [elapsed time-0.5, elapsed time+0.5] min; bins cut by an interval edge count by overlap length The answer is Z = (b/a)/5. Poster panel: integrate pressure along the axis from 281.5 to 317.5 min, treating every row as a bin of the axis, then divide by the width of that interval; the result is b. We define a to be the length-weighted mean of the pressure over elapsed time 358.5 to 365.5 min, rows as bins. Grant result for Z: 0.16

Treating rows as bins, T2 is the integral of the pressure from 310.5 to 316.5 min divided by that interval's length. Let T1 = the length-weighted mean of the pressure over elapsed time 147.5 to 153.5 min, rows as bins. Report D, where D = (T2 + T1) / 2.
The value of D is 60.4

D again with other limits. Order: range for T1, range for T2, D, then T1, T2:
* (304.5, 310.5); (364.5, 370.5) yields 62.0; 60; 64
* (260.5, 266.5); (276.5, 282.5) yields 57.1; 69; 45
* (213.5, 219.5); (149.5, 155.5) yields 63.8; 71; 57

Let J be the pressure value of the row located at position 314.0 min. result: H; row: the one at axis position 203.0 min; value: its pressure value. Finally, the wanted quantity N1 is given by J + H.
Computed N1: 126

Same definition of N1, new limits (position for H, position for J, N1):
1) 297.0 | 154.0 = 104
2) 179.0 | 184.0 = 103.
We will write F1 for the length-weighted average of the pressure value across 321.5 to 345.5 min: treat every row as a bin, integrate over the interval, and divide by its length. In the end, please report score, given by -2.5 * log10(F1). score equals -4.48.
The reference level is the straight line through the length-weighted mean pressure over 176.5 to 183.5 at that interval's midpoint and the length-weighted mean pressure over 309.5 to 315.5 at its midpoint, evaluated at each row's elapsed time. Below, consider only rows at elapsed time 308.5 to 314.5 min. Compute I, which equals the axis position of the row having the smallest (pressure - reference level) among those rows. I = 309.0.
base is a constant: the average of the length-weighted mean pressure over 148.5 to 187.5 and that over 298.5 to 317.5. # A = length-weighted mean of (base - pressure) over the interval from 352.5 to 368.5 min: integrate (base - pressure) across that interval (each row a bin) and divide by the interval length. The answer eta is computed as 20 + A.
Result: 14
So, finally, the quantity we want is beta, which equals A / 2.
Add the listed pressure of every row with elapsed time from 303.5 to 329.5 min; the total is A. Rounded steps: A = 1619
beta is 810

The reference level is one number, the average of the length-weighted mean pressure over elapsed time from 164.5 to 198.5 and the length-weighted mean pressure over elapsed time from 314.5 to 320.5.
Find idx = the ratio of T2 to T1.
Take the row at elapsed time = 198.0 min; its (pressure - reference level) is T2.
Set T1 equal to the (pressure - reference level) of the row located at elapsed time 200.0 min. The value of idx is 0.3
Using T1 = 2.7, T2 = 1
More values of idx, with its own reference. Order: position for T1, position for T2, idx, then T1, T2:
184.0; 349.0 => -0.6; -6.8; 4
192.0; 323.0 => -1.2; -4.3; 5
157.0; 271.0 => -0.4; -5.7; 2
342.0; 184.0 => -2.4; 2.8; -7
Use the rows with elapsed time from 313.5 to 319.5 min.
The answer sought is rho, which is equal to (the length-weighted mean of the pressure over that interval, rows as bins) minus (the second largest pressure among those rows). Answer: -0.5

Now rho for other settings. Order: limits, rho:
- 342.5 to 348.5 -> -1.3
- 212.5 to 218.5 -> -1.3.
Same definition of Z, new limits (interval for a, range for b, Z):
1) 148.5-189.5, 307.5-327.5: 0.24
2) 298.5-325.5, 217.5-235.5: 0.23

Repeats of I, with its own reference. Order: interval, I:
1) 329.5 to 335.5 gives 334.0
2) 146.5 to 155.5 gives 153.0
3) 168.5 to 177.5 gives 176.0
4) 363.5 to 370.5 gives 370.0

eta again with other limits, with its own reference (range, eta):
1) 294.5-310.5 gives 22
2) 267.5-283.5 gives 25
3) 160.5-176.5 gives 24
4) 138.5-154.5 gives 20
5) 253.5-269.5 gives 8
